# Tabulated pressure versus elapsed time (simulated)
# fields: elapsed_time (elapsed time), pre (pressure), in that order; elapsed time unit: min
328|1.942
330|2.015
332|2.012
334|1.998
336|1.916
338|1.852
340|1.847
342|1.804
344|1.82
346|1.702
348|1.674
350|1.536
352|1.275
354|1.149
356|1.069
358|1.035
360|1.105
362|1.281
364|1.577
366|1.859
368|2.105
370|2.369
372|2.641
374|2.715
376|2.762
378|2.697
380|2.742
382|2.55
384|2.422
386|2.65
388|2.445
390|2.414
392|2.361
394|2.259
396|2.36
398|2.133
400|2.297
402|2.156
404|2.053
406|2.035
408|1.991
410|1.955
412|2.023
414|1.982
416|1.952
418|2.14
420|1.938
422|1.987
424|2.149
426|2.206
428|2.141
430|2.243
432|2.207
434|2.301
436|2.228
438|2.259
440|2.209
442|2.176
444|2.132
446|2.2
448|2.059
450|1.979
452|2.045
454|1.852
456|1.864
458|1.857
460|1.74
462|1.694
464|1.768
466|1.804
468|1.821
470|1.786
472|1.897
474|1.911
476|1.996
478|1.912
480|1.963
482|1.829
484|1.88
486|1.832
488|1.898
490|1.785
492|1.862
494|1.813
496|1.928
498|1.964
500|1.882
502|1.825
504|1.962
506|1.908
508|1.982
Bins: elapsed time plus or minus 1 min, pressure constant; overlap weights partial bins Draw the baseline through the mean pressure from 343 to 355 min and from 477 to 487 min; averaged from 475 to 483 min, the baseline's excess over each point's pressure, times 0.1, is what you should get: -0.005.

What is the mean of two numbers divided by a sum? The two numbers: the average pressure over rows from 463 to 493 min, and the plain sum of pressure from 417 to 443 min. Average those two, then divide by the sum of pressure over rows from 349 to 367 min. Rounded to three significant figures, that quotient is 1.26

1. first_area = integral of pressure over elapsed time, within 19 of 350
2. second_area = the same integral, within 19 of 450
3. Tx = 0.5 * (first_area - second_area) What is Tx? -7.6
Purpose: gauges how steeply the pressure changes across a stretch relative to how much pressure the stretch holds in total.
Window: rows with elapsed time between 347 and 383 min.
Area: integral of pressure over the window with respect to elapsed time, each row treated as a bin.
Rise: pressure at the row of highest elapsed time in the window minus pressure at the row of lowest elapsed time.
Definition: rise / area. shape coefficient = 0.013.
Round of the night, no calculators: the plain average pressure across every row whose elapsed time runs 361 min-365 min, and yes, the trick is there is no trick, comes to 1.4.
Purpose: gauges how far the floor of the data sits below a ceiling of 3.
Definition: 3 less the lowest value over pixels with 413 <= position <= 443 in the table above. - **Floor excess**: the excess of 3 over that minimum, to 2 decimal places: 1.06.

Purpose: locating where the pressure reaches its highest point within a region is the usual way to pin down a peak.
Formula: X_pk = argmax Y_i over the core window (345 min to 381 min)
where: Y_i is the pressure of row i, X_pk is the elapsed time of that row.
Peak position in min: 376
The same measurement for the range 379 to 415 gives 380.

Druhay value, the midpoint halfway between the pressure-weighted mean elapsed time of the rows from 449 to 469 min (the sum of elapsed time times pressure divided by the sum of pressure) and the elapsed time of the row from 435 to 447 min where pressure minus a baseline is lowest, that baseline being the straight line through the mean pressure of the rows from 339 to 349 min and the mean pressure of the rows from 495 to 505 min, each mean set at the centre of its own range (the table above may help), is 451.4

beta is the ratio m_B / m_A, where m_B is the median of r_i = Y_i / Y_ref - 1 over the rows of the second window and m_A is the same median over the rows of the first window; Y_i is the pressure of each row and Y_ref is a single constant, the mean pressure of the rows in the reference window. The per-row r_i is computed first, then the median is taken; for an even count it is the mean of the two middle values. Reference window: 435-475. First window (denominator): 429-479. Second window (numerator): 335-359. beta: -18.5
